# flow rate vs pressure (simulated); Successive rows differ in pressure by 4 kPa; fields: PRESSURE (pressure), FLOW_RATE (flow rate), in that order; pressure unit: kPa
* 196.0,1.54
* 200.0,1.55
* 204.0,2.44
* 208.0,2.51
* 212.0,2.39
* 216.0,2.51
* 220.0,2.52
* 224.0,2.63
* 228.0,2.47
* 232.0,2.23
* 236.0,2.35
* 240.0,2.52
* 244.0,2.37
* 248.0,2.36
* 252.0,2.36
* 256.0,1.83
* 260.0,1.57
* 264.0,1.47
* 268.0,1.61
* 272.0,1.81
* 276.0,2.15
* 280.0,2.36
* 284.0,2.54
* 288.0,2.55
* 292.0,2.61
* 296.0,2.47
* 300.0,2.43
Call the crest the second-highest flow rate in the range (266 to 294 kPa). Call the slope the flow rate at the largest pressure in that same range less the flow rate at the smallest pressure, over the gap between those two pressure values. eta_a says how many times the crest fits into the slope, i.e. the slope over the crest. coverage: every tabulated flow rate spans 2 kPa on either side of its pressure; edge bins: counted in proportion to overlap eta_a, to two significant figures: 0.016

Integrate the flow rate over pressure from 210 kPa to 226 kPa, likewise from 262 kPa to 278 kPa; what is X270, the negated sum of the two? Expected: -68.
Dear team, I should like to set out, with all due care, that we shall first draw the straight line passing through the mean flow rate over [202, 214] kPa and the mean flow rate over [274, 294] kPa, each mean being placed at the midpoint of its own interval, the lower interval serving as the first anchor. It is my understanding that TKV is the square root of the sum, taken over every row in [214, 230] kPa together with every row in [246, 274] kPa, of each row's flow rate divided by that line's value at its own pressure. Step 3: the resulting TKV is 3.1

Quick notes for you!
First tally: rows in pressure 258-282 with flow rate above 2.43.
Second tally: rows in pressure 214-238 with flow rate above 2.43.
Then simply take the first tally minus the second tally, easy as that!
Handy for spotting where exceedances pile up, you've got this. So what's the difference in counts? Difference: -4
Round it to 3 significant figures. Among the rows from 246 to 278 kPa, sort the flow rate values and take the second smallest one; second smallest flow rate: 1.57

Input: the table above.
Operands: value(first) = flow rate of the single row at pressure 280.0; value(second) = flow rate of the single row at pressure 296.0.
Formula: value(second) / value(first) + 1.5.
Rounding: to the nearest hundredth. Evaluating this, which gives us 2.55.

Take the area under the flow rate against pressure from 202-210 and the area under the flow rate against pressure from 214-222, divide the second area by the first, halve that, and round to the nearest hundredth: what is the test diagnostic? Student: 0.51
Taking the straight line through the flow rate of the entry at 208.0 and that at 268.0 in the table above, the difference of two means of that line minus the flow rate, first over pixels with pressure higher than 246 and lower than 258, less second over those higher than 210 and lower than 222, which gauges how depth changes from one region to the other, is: -0.25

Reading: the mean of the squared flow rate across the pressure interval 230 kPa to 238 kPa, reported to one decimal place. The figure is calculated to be 5.2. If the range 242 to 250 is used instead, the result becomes 5.6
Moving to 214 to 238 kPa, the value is 6.0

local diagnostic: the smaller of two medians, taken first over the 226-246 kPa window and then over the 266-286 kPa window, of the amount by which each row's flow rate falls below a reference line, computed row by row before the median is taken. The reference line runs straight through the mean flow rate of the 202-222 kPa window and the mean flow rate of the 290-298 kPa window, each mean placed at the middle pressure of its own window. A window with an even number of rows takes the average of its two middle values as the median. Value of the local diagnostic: 0.13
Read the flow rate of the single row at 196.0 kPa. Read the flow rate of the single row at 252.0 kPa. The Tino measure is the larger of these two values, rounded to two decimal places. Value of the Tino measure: 2.36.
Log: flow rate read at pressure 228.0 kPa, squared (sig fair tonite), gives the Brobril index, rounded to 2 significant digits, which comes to 6.1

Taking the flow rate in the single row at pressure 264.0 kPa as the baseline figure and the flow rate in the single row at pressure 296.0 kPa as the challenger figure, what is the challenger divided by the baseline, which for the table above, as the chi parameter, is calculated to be 1.7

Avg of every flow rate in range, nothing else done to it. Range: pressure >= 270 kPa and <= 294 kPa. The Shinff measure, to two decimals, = 2.34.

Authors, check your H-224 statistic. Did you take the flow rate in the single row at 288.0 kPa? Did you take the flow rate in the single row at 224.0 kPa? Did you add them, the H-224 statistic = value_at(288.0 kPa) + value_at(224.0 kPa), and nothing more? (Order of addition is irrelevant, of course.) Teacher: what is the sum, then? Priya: 5.18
